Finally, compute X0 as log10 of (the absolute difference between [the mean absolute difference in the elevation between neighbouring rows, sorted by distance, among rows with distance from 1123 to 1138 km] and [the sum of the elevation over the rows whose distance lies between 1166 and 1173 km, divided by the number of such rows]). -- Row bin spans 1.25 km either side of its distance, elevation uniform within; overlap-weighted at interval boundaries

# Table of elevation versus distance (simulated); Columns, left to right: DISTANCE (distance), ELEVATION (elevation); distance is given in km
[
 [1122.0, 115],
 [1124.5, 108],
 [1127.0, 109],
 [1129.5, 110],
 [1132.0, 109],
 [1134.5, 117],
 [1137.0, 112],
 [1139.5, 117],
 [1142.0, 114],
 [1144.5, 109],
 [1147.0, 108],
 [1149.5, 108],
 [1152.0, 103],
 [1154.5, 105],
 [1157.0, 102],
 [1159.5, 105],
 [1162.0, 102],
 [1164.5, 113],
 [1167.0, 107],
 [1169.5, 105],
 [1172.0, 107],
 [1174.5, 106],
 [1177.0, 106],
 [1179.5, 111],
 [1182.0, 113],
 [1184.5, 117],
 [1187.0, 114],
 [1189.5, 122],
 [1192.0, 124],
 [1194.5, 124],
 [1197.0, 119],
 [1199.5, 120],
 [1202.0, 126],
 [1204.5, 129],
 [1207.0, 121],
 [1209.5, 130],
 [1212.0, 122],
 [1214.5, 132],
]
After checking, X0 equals 2.01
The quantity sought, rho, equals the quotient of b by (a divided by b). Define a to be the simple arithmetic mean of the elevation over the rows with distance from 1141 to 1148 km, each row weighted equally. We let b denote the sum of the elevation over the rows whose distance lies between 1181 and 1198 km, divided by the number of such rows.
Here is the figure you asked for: 128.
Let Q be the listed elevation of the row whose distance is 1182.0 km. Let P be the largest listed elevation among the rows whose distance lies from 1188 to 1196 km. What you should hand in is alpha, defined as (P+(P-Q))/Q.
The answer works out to 1.19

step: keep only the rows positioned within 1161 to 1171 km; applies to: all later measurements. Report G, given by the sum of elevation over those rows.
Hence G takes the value 427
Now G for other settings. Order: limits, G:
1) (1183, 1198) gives 720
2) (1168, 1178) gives 424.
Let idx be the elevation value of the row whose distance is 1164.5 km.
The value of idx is 113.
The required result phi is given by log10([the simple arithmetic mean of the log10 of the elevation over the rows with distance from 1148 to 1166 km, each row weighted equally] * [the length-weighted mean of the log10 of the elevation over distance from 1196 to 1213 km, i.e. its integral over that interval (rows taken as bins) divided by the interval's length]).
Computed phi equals 0.627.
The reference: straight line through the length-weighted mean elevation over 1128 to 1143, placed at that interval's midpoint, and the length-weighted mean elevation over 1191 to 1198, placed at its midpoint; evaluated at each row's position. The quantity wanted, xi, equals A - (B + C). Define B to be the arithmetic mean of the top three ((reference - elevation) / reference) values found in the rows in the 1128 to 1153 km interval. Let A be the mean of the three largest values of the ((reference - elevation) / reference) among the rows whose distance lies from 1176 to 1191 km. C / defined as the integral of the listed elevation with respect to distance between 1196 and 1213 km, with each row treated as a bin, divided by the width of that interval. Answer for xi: -124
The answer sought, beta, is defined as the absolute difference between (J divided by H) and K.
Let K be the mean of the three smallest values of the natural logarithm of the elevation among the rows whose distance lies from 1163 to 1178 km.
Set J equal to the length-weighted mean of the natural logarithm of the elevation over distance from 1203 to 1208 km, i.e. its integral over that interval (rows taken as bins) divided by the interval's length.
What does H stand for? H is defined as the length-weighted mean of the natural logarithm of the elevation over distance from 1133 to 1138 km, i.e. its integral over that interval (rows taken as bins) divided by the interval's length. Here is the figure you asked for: 3.64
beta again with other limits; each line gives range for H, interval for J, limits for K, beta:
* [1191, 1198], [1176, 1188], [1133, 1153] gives 3.68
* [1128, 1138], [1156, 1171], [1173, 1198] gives 3.69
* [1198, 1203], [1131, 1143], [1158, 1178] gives 3.66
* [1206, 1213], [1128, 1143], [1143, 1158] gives 3.66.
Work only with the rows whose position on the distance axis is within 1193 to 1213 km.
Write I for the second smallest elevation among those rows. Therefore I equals 120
